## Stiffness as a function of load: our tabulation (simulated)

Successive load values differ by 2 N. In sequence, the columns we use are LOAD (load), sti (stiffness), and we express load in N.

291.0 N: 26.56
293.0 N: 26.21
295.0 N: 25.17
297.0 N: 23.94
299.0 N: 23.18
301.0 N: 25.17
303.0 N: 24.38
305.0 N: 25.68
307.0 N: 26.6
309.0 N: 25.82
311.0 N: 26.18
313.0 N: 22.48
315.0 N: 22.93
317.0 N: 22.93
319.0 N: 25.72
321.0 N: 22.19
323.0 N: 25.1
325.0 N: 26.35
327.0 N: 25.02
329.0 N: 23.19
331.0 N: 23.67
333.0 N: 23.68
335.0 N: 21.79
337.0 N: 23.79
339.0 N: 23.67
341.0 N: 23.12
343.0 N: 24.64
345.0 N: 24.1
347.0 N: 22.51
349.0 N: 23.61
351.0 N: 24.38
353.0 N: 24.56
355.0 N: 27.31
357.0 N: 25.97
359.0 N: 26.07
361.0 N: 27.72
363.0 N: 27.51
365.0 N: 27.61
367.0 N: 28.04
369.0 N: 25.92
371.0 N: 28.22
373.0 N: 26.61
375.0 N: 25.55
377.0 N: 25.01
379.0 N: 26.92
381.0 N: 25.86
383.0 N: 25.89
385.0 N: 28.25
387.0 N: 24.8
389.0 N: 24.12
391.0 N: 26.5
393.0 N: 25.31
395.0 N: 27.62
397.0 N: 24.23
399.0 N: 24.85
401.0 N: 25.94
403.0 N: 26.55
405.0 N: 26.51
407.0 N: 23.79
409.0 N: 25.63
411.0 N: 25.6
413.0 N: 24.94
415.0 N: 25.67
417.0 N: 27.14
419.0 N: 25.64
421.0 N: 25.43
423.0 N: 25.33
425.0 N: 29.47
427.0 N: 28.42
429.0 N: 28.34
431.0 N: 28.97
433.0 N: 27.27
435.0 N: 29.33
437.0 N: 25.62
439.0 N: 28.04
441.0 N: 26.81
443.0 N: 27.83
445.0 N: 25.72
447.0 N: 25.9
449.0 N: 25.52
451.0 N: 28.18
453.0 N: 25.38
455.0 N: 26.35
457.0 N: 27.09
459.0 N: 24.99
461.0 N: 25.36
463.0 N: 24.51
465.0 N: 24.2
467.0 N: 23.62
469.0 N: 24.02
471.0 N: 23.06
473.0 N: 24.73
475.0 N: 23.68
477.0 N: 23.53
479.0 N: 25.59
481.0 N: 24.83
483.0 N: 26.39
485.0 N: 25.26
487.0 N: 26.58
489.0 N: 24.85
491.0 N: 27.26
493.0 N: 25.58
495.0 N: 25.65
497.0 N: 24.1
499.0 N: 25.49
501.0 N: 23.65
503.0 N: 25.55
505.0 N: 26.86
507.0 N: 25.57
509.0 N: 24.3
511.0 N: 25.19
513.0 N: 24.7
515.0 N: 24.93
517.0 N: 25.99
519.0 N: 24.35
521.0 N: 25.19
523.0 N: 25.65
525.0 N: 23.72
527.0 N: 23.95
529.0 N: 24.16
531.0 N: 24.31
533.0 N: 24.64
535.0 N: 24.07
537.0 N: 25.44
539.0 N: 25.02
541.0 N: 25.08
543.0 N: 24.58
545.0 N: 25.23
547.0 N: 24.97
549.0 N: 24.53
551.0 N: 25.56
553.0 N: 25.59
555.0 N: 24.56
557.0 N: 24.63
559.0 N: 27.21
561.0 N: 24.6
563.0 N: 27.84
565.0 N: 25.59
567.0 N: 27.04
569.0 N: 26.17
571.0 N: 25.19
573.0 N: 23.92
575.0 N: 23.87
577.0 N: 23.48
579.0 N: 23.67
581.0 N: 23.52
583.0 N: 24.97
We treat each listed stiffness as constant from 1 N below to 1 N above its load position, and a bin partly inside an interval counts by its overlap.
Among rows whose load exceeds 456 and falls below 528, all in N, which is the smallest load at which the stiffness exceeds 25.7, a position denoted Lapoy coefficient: 457.0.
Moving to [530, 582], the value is 559.0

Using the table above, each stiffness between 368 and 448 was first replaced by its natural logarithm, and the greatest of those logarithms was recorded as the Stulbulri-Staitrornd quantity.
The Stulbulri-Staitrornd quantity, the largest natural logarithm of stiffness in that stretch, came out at 3.38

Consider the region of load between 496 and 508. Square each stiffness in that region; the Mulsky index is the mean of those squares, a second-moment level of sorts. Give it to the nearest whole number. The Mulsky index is 636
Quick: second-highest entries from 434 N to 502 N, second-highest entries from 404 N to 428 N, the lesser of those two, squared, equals 794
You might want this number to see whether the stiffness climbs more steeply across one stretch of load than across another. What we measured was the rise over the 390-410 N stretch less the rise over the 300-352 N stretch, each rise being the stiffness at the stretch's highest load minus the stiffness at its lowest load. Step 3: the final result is 0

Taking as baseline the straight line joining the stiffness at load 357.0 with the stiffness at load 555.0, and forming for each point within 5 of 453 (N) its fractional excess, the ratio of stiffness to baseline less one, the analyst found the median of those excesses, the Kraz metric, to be 0.04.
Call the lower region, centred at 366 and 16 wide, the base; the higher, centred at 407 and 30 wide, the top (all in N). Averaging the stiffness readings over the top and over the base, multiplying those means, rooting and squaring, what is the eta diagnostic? 698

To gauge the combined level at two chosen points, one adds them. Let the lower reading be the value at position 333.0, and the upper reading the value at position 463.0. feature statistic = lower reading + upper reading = 48.2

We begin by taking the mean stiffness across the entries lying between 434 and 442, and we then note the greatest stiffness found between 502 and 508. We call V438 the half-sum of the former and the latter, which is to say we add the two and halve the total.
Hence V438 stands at 27.2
